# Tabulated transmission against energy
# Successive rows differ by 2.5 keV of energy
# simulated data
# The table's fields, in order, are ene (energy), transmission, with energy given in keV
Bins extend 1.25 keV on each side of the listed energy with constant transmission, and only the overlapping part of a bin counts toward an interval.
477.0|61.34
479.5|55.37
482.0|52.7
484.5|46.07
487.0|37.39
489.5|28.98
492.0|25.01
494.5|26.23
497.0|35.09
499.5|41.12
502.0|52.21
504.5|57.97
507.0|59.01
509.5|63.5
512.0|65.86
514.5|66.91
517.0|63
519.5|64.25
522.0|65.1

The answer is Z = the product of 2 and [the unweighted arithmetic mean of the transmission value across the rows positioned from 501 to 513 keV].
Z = 119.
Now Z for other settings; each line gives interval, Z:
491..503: 72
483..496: 65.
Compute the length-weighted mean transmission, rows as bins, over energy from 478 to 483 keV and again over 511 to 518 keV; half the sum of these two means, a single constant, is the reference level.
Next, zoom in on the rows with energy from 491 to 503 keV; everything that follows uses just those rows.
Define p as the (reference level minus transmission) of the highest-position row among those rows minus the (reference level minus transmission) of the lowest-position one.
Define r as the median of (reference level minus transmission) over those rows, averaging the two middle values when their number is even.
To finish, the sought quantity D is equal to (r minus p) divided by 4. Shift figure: 13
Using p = -27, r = 25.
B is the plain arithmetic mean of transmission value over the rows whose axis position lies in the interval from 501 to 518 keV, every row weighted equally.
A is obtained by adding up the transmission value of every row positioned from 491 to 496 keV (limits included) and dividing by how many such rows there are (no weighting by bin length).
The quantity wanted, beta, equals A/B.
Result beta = 0.42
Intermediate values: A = 26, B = 61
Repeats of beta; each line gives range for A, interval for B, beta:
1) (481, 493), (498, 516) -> 0.65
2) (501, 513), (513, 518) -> 0.92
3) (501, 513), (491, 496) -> 2.33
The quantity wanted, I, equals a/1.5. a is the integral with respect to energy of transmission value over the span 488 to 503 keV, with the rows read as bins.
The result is 345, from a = 518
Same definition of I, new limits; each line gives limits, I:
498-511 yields 473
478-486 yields 273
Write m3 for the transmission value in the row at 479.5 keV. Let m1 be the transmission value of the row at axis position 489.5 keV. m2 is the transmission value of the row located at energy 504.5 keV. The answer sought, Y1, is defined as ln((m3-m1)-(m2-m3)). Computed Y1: 3.2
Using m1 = 28.98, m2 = 57.97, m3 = 55.37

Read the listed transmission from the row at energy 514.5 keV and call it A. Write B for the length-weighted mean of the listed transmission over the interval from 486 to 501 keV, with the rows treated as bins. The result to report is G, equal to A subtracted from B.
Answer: -34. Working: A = 66.91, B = 33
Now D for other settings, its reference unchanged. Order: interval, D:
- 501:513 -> 4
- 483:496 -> 3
